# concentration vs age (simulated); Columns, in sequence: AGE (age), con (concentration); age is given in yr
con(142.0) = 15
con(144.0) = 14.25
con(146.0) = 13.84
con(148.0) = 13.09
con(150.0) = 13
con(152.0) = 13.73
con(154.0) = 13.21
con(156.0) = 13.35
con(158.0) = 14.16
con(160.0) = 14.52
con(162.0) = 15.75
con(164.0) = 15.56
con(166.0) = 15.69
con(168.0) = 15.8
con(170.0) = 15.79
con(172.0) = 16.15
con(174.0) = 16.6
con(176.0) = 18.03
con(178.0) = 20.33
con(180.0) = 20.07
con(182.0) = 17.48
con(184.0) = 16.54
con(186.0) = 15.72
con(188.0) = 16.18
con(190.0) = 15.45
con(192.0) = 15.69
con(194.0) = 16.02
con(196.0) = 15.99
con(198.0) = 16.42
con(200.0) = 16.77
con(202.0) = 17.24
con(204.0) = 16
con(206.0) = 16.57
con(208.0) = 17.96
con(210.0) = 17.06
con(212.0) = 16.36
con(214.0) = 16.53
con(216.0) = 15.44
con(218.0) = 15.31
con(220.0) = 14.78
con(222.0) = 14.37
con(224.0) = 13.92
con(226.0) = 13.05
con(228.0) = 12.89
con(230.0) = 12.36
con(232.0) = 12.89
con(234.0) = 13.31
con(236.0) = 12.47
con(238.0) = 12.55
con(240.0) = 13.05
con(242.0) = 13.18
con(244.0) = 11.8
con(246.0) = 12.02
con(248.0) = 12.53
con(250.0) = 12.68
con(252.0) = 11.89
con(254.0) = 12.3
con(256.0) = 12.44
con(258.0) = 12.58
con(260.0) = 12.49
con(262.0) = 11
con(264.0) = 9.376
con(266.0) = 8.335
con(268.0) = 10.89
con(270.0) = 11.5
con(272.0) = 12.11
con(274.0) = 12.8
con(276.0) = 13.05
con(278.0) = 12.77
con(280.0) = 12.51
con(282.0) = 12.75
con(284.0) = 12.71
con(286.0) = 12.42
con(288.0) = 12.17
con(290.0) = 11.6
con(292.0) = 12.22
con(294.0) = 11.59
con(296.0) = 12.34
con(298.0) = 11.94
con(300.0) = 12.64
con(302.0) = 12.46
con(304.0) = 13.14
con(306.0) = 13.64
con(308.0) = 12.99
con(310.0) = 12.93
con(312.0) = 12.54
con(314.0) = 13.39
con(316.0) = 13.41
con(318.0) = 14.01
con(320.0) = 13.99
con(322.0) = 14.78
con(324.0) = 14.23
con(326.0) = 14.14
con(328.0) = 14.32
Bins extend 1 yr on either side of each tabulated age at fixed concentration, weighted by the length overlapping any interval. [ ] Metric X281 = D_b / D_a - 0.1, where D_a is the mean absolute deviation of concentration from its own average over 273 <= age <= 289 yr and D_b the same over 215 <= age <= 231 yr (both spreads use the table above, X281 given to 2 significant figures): 4.5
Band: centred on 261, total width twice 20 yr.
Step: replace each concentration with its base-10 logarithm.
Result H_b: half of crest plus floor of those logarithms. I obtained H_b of 1.02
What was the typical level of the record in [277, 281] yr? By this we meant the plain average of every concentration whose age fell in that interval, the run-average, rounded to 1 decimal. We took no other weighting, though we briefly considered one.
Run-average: 12.6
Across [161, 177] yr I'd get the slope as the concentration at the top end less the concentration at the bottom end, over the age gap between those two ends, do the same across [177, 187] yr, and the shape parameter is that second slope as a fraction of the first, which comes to -3.5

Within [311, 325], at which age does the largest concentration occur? 322.0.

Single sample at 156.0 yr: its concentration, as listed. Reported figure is 13.35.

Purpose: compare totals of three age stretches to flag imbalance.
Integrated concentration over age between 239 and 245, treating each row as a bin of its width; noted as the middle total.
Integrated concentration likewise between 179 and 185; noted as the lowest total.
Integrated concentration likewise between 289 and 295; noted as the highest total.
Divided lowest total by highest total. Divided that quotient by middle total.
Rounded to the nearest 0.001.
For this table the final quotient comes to 0.020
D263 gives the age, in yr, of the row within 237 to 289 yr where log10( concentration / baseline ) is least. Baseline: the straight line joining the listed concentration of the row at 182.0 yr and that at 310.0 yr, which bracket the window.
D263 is 266.0 yr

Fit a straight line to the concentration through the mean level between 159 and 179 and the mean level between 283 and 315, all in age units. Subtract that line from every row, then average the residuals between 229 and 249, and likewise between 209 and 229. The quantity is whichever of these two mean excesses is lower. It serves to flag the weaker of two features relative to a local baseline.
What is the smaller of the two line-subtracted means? -1.72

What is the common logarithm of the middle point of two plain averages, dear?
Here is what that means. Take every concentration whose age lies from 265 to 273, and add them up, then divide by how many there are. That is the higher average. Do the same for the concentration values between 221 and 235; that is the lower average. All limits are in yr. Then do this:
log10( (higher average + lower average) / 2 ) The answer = 1.08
